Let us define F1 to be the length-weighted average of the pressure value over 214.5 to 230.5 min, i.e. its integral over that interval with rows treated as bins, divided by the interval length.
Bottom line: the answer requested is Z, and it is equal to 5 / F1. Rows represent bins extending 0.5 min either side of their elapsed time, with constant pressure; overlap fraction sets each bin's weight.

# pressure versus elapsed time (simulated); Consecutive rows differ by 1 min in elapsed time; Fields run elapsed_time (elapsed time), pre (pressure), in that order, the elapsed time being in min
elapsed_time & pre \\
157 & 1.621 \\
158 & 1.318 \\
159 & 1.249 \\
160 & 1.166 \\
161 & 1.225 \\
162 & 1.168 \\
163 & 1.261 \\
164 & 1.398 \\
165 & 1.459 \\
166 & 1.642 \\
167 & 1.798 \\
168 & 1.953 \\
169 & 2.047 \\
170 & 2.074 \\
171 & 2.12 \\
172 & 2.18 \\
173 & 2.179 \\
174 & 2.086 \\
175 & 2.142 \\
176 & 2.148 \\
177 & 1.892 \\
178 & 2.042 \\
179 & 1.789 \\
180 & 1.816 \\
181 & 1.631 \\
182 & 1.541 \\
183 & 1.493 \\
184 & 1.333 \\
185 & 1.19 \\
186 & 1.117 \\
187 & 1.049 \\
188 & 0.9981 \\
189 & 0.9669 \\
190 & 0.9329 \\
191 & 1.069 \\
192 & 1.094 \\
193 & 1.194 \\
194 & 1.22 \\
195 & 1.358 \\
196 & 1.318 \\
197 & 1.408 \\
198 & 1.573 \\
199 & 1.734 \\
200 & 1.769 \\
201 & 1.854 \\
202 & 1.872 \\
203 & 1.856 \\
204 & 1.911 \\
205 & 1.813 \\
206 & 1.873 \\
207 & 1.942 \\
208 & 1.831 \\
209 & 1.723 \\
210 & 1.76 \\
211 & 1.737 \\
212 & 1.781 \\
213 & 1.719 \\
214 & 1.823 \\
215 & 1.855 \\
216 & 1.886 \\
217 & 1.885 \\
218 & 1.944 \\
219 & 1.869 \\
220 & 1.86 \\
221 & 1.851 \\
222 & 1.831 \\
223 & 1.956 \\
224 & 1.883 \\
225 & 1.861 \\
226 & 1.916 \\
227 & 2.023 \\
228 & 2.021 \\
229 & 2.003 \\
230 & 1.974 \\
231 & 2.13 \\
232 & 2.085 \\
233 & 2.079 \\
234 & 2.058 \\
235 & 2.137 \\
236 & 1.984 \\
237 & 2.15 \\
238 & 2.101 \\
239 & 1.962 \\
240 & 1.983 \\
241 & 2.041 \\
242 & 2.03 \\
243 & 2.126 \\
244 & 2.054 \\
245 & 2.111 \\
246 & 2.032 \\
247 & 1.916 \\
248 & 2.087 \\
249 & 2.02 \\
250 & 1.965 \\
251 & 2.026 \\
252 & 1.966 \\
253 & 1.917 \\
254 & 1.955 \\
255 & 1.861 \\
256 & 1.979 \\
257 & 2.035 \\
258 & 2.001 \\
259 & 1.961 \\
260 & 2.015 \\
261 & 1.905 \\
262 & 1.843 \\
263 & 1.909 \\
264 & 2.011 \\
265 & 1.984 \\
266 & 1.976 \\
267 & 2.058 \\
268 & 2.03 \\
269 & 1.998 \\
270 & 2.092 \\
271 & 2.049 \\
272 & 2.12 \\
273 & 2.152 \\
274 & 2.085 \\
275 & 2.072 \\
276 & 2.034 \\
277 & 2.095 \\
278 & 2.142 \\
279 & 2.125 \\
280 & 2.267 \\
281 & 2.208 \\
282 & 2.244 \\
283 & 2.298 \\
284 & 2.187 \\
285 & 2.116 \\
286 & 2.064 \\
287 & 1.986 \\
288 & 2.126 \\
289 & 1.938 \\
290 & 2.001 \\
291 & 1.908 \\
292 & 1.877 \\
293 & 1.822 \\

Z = 2.61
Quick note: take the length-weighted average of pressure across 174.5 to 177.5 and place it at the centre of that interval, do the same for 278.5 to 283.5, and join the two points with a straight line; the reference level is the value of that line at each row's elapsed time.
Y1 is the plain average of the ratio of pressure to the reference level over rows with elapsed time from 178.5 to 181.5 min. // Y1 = 0.84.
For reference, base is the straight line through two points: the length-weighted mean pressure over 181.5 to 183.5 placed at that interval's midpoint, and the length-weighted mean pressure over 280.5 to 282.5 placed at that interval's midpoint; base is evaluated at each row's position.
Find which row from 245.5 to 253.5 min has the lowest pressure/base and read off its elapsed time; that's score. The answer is 253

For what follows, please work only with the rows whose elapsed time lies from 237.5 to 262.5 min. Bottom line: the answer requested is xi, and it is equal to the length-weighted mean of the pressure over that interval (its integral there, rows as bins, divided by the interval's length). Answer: 2.00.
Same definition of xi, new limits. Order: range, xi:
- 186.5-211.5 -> 1.51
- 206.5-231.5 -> 1.88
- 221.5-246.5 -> 2.02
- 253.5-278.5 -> 2.01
